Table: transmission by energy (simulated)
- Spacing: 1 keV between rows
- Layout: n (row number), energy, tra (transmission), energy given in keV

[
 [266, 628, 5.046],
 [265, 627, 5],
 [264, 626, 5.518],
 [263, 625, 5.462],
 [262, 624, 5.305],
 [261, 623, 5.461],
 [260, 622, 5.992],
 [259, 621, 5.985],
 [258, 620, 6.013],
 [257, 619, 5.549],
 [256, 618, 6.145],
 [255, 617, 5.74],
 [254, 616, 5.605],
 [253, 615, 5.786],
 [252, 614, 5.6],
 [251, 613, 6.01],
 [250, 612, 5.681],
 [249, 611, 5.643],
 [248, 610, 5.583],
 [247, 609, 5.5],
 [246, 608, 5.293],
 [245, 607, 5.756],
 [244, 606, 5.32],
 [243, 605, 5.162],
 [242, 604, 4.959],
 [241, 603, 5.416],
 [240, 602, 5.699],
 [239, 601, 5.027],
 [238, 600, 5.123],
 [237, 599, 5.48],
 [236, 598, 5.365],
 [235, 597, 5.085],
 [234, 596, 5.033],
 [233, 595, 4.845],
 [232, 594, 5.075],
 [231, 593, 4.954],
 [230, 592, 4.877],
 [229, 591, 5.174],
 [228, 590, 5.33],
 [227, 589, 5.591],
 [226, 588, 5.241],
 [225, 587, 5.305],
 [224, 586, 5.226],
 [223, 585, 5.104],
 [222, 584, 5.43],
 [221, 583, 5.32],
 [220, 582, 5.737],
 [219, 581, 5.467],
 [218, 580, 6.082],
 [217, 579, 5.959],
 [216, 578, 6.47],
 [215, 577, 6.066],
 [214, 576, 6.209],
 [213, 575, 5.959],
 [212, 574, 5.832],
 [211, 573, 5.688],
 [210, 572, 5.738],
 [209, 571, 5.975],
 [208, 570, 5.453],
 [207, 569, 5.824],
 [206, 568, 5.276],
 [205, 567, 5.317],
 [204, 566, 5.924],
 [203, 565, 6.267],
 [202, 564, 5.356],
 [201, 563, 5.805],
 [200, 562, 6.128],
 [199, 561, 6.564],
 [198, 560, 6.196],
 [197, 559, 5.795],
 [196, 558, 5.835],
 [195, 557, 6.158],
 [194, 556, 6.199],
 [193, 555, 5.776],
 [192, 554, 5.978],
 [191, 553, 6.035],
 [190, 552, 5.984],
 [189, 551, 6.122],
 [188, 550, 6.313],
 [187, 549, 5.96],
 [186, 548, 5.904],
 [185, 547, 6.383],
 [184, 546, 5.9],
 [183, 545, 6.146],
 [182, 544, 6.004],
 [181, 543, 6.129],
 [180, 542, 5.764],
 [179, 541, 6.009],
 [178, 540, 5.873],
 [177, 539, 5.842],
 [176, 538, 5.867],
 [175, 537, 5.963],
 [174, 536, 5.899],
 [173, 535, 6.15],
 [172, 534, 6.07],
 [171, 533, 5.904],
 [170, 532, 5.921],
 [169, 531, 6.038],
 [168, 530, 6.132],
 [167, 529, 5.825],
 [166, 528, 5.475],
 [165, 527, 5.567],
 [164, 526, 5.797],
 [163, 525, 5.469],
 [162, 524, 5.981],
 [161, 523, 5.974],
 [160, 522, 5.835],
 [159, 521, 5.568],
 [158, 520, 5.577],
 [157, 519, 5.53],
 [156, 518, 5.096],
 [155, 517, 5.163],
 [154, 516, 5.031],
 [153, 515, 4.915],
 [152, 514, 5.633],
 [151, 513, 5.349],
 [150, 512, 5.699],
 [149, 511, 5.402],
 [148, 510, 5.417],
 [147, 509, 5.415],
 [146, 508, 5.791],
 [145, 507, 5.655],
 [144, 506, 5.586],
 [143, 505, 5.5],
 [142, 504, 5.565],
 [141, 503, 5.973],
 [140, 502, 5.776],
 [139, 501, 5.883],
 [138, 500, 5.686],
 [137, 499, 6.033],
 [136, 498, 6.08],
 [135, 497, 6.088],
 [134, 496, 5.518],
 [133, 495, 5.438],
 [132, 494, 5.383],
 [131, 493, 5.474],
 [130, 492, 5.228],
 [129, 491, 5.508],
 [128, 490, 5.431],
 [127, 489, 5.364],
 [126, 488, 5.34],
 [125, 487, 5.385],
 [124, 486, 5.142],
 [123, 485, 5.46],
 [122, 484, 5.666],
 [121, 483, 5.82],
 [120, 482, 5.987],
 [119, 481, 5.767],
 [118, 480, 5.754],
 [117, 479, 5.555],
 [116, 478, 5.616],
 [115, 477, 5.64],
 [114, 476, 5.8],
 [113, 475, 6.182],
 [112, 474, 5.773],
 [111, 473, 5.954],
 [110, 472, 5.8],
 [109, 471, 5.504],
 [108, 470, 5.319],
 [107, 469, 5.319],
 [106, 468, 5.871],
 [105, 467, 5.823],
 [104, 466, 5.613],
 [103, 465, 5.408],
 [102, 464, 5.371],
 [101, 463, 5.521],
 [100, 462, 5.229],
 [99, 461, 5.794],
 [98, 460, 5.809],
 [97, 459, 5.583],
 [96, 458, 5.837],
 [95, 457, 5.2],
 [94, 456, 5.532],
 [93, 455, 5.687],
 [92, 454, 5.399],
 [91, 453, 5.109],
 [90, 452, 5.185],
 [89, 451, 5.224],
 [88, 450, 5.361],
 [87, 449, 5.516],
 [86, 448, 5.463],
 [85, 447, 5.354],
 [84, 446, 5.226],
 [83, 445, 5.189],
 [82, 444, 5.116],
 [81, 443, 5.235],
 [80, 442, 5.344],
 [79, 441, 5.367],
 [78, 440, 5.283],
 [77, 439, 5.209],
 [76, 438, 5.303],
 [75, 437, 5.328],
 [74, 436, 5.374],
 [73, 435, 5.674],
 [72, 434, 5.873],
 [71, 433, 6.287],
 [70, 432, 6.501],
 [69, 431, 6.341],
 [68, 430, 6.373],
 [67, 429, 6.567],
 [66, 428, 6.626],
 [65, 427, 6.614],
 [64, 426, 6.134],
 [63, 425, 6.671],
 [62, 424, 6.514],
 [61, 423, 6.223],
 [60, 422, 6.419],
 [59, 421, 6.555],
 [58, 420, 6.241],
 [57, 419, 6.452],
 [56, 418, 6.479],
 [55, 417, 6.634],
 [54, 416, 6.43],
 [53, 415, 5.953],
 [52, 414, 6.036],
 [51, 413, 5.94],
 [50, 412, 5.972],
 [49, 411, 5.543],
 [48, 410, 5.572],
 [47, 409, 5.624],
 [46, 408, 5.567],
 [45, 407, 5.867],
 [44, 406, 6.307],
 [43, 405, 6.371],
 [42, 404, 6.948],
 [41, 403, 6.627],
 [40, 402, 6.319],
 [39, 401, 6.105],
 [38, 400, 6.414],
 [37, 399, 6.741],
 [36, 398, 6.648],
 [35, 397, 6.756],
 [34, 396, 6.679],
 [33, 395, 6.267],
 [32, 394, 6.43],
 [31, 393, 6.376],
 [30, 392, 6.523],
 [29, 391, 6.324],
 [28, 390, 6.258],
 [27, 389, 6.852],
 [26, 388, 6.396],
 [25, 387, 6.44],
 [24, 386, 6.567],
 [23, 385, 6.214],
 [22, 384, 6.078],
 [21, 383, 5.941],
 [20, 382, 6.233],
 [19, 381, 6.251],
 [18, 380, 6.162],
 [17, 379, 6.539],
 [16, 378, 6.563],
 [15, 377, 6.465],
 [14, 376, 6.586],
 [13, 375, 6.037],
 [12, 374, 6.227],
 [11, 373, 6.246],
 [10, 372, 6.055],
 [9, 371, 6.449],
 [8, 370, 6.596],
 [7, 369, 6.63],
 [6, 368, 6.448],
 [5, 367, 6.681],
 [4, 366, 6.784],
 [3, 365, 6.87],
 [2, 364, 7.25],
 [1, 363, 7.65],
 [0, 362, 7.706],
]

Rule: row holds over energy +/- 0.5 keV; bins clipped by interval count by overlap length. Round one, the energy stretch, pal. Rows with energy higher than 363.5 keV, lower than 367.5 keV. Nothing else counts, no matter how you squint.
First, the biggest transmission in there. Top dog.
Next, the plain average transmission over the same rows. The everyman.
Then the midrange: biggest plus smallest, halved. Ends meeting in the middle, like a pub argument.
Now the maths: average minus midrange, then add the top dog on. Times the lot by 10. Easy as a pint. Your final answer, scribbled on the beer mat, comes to 72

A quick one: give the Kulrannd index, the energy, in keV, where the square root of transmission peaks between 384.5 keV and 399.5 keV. 389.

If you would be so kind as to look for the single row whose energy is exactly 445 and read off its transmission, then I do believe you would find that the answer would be 5.189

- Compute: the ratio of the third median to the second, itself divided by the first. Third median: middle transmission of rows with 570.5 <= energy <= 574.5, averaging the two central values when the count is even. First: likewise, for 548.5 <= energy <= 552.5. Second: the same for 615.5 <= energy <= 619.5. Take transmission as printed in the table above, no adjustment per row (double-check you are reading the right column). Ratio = 0.17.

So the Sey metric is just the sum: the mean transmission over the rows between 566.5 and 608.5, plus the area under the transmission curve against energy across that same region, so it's 235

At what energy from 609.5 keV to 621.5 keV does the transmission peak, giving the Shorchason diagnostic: 618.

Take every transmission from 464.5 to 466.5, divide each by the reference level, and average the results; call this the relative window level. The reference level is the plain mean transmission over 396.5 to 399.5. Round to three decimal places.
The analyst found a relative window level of 0.821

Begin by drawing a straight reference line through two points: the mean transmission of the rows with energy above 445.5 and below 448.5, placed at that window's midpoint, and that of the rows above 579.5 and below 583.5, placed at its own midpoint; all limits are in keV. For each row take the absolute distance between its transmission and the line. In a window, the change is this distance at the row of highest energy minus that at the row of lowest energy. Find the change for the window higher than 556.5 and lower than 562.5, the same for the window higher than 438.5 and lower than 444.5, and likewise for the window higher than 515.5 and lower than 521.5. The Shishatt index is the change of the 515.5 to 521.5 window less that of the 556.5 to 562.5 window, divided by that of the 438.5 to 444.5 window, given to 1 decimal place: -3.6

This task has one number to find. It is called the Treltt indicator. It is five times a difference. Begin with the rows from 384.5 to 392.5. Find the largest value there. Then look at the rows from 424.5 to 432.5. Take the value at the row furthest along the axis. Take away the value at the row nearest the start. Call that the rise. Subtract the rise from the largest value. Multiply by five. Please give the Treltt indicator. 35.1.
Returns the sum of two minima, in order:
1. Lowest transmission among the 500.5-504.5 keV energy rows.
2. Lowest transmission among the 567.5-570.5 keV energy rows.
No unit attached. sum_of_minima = 10.8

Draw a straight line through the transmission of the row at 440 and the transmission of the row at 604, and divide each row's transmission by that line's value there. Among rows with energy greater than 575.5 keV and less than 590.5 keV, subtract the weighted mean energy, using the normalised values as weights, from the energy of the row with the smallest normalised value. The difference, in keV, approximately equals 2.2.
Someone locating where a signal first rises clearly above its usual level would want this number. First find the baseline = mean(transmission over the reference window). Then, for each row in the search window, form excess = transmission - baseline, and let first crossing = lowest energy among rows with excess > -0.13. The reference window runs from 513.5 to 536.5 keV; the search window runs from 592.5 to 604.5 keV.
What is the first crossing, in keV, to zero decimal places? 602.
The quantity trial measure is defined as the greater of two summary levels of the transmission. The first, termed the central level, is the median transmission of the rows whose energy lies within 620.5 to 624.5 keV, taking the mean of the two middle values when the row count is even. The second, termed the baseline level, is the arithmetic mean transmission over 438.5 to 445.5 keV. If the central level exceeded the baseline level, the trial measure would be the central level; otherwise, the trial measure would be 5.7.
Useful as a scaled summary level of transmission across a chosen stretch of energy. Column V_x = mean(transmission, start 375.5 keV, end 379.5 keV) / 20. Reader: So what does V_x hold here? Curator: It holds 0.327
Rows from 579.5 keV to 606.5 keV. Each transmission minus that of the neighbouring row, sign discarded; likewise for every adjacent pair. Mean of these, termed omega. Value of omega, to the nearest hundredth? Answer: 0.24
